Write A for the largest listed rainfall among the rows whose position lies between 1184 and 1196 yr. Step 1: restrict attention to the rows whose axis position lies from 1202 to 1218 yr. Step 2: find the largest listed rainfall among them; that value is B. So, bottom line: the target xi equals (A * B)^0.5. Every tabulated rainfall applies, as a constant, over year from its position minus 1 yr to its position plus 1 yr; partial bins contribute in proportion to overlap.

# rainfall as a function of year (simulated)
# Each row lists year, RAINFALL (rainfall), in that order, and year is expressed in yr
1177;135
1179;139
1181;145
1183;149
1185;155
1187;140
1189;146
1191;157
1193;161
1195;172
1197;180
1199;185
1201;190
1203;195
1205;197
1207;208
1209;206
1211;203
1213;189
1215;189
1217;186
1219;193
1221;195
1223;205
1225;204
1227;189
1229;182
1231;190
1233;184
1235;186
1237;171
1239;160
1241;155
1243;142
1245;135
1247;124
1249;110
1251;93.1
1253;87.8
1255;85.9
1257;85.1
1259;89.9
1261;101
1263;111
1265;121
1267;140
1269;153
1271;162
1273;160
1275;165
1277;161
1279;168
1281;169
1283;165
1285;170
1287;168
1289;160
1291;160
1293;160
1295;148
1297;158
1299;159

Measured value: 189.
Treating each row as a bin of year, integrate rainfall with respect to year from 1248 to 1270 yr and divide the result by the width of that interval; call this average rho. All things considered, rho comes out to 107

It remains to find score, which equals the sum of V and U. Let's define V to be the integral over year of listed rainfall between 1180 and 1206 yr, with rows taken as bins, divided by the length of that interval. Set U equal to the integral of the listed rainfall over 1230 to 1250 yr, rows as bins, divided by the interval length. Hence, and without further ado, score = 323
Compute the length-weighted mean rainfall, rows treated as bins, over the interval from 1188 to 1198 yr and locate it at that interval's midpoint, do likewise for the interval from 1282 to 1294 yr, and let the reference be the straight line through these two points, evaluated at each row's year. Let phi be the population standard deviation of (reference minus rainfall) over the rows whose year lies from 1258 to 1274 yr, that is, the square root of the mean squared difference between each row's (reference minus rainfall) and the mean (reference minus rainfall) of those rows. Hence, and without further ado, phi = 26.1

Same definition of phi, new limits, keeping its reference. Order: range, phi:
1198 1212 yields 7.8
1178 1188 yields 5.9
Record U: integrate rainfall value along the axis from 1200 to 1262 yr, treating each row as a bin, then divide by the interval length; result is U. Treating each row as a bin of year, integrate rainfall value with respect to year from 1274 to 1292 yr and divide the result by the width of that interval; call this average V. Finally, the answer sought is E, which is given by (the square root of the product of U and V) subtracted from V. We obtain 1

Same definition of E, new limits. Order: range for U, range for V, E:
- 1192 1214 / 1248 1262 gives -40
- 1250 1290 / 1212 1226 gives 32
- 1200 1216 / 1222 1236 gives -3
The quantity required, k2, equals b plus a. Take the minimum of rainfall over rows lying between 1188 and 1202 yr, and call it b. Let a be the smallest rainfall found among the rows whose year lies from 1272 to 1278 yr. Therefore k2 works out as 306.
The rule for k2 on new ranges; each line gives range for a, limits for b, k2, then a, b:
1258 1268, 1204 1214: 279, 89.9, 189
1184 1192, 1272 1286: 300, 140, 160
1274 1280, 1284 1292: 321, 161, 160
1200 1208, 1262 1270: 301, 190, 111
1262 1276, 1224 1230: 293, 111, 182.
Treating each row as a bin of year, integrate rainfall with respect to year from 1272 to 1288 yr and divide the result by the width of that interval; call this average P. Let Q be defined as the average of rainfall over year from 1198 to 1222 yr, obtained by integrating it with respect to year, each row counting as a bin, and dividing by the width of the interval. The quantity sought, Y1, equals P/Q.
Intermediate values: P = 166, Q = 195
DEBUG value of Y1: 0.9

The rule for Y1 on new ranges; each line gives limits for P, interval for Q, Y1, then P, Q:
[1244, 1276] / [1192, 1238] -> 0.6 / 120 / 190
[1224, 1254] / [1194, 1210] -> 0.8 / 154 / 192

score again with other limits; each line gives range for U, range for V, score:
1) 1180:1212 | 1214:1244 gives 356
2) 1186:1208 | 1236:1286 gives 311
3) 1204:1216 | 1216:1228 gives 394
